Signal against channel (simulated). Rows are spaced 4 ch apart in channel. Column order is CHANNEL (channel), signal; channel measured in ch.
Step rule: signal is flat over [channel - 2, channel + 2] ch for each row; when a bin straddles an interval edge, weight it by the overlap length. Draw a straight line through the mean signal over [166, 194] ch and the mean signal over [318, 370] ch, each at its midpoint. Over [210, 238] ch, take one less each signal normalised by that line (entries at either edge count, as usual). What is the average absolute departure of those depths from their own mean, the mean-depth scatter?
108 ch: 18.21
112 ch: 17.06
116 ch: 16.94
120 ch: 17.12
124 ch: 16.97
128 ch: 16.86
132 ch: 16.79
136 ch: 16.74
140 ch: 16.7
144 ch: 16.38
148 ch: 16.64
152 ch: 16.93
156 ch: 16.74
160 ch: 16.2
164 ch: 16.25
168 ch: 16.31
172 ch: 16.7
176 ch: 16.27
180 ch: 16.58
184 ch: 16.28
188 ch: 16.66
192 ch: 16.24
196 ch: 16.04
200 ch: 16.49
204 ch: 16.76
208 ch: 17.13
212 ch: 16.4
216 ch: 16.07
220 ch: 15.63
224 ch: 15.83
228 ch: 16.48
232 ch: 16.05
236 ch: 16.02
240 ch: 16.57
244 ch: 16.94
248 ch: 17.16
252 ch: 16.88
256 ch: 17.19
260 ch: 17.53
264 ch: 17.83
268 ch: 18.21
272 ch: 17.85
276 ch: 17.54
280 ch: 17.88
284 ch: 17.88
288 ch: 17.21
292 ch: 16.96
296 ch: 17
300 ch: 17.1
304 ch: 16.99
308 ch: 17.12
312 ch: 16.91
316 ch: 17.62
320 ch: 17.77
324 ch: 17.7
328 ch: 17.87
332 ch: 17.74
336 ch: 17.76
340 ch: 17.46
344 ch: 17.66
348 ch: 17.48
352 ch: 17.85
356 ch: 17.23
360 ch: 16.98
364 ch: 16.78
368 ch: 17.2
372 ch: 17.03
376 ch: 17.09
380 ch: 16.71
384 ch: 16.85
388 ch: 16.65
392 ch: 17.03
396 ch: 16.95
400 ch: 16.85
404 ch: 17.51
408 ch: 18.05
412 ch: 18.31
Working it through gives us 0.0144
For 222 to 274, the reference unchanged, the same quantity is 0.0316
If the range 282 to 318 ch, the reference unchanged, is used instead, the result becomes 0.0154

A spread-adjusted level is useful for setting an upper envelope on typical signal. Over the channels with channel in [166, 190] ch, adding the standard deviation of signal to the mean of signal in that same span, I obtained 16.7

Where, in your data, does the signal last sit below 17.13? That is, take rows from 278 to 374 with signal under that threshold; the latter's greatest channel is 372 ch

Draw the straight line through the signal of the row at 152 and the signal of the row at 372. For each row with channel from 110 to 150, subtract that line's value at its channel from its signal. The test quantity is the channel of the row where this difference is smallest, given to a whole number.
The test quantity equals 144 ch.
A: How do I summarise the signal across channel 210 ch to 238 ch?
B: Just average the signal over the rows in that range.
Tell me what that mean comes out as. 16.1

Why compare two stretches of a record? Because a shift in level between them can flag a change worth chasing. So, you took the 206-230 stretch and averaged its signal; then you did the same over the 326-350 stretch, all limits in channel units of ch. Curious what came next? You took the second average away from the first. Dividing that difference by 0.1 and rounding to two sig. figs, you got -14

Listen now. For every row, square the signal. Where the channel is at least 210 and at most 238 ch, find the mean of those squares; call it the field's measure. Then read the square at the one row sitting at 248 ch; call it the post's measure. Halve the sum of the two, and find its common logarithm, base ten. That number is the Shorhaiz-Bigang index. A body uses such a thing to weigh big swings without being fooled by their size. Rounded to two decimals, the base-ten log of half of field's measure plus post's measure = 2.44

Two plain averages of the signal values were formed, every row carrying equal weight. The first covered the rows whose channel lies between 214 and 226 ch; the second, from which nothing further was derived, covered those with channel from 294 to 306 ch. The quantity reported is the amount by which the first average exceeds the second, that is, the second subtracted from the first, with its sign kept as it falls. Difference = -1.19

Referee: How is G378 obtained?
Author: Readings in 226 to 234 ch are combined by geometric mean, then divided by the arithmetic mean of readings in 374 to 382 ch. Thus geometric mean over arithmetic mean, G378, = 0.96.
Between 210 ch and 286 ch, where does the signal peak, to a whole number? 268 ch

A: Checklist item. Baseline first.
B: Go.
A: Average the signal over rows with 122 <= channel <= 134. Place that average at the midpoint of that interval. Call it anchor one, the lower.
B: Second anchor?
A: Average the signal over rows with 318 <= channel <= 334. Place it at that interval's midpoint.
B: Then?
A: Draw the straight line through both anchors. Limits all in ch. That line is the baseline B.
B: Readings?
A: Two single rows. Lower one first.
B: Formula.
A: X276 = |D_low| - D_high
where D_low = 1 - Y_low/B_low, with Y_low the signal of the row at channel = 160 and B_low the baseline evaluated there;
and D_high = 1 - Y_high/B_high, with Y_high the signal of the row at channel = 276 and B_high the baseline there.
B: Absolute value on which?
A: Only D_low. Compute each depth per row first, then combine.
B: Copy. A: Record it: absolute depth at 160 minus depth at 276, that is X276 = 0.05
